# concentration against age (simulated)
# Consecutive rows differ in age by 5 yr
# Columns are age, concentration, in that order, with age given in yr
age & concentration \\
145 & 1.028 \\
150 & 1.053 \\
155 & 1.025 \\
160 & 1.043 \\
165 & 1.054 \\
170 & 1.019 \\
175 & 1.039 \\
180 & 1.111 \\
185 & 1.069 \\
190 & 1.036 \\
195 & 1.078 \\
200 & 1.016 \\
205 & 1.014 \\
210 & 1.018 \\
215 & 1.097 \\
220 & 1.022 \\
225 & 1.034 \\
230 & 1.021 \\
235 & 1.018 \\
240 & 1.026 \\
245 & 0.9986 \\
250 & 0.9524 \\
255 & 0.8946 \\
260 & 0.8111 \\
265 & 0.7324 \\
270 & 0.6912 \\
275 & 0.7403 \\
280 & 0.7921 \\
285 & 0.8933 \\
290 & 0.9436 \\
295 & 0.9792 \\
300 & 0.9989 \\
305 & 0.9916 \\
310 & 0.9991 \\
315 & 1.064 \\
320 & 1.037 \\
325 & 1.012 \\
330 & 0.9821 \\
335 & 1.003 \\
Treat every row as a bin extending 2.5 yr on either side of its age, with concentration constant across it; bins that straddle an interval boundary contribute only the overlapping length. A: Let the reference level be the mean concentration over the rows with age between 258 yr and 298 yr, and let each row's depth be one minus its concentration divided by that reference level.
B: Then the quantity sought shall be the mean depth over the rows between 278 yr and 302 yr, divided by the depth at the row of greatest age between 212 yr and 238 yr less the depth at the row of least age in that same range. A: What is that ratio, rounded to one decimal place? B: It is -1.2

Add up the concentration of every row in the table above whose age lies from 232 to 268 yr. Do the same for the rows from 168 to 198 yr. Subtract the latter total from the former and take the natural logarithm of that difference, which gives -2.5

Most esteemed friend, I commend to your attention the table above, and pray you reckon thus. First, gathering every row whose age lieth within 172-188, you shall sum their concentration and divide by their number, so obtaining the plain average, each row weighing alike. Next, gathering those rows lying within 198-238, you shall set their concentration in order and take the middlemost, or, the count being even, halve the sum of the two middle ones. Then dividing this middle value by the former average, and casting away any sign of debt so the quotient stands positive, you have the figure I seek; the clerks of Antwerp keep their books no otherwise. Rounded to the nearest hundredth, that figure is 0.95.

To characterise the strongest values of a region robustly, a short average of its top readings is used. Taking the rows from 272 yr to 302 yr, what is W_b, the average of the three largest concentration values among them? 0.97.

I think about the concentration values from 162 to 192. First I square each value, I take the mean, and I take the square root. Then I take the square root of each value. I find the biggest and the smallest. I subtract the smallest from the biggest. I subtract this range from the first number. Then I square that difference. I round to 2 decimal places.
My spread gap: 1.02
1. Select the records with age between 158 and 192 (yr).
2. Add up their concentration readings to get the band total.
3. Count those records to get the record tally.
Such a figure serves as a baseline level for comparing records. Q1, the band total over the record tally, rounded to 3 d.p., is 1.053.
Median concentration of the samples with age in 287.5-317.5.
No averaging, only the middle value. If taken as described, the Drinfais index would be 1.00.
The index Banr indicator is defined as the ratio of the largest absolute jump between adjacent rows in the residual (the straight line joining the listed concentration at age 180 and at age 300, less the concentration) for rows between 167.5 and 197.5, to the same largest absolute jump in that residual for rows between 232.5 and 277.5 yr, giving 0.97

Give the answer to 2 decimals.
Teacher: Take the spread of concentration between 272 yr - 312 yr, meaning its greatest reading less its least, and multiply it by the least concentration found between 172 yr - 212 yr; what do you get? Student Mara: 0.26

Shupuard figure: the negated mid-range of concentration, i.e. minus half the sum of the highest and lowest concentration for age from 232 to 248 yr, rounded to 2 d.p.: -1.01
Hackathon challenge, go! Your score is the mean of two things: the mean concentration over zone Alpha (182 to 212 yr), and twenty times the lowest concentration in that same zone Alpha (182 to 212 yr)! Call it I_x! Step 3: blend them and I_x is 10.7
